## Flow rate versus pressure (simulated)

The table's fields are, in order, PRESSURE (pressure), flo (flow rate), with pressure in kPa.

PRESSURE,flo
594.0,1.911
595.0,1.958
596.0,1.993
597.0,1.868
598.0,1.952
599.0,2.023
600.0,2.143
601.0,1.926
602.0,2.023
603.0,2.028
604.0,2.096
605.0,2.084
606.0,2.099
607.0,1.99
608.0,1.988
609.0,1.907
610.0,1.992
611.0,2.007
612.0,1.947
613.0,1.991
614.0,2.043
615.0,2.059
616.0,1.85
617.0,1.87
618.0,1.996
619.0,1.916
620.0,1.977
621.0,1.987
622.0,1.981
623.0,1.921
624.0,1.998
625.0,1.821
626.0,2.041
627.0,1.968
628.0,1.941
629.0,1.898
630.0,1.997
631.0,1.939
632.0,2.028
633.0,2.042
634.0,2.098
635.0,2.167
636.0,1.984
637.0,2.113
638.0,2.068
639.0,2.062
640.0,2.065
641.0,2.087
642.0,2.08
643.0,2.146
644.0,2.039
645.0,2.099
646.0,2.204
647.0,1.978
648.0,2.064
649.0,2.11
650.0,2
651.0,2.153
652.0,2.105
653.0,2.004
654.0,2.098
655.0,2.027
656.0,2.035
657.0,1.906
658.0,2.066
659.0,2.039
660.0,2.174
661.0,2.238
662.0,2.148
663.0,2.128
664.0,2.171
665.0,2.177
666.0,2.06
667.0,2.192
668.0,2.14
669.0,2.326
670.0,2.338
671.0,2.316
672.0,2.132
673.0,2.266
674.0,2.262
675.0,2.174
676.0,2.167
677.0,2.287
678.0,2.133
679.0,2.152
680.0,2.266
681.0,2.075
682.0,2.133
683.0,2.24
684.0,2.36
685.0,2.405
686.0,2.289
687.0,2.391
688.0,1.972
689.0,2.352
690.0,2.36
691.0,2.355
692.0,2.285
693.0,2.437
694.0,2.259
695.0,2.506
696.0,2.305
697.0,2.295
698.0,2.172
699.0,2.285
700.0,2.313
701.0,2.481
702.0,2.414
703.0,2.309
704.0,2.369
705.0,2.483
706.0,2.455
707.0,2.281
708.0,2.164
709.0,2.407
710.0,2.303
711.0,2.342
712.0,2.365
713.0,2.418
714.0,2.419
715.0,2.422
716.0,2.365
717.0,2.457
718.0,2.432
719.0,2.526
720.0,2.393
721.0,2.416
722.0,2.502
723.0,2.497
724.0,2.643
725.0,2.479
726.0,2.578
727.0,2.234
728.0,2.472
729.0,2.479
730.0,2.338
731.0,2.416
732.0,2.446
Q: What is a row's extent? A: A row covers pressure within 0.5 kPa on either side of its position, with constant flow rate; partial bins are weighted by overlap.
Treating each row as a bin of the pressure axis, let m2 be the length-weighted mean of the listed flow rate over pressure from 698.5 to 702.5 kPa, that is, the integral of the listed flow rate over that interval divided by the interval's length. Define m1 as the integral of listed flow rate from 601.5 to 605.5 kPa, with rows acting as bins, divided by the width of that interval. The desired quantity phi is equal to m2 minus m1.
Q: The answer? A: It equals 0.32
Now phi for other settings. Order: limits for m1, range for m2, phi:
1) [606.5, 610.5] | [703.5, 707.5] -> 0.43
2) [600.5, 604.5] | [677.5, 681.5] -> 0.14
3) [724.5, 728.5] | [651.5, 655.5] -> -0.38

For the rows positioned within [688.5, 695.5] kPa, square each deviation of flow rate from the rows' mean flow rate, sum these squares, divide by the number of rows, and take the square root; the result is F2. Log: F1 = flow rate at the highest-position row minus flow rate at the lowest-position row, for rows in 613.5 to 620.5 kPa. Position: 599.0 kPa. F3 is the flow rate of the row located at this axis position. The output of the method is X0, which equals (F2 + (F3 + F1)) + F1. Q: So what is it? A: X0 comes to 1.969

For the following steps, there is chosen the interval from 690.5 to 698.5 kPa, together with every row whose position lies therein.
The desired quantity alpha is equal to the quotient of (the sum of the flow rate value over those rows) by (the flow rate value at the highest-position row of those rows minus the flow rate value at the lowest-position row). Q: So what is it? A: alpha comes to -102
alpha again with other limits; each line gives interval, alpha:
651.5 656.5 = -147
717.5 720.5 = -188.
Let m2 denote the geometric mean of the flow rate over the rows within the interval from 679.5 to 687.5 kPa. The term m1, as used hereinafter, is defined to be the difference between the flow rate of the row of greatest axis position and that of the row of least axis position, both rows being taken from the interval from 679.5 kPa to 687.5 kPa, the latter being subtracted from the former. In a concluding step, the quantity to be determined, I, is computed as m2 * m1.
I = 0.28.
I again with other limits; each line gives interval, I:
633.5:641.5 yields -0.02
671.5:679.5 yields 0.04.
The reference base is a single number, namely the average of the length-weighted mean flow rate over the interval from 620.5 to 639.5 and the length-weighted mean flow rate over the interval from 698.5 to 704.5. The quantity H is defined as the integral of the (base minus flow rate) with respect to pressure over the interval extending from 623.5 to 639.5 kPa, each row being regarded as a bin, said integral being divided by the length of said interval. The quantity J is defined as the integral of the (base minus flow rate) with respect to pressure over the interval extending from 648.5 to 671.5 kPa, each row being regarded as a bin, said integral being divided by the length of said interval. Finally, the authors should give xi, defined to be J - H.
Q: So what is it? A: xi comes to -0.12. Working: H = 0.17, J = 0.05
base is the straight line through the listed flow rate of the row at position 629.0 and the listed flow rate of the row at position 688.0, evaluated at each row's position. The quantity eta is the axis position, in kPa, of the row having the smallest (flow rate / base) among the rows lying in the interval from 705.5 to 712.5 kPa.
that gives 708.0 kPa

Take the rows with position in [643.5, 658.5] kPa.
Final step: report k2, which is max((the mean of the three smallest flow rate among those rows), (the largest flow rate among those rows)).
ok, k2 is 2.20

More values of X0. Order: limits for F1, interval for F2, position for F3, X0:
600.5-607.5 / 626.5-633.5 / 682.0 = 2.309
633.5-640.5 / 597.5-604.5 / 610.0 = 1.996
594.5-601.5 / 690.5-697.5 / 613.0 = 2.011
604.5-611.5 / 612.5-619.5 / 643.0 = 2.069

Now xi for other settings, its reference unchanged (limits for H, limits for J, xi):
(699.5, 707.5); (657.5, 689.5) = 0.18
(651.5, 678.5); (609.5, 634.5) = 0.18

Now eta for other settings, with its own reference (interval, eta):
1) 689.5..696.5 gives 694.0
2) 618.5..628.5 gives 625.0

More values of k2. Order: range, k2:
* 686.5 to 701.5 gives 2.51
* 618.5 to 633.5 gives 2.04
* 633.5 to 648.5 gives 2.20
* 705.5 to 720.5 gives 2.53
